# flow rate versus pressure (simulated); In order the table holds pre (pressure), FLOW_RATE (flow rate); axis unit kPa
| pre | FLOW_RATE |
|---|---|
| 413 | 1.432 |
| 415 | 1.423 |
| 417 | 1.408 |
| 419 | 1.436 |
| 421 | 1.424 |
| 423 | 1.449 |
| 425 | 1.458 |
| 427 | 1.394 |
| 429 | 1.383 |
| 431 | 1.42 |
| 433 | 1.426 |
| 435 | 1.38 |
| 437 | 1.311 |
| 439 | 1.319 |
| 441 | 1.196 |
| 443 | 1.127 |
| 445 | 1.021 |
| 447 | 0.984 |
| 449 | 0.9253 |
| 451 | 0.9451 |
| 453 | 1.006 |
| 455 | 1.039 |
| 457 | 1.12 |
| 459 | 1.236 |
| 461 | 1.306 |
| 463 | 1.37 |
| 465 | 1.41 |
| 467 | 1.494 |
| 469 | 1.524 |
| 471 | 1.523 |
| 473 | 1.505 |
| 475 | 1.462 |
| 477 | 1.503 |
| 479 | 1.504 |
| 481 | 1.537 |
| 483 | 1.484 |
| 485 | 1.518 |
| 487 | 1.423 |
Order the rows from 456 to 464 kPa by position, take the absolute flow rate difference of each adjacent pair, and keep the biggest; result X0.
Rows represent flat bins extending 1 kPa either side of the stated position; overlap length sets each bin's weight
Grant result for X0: 0.12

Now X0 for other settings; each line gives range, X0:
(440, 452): 0.11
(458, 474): 0.08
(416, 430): 0.06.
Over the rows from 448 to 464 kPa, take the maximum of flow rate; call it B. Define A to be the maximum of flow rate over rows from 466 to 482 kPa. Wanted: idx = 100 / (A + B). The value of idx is 34.4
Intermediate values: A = 1.537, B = 1.37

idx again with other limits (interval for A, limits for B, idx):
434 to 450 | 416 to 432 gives 35.2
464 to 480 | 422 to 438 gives 33.5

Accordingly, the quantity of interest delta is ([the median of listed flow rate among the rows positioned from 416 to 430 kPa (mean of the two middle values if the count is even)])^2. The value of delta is 2.03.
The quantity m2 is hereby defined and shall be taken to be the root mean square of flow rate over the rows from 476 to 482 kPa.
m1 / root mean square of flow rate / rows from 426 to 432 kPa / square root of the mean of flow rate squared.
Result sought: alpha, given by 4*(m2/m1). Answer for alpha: 4.3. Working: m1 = 1.40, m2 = 1.51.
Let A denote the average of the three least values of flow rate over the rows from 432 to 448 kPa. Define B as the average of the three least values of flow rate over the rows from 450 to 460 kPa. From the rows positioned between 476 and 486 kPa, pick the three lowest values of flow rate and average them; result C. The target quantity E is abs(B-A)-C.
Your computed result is -1.45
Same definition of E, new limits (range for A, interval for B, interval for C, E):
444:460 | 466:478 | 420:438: -0.82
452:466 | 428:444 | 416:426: -1.27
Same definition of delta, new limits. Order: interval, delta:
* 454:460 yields 1.25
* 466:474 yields 2.29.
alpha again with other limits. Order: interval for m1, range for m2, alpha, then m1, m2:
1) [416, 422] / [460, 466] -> 3.8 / 1.42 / 1.36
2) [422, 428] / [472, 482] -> 4.2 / 1.43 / 1.50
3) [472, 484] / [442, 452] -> 2.7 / 1.50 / 1.00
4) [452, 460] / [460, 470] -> 5.2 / 1.10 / 1.42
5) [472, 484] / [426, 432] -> 3.7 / 1.50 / 1.40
